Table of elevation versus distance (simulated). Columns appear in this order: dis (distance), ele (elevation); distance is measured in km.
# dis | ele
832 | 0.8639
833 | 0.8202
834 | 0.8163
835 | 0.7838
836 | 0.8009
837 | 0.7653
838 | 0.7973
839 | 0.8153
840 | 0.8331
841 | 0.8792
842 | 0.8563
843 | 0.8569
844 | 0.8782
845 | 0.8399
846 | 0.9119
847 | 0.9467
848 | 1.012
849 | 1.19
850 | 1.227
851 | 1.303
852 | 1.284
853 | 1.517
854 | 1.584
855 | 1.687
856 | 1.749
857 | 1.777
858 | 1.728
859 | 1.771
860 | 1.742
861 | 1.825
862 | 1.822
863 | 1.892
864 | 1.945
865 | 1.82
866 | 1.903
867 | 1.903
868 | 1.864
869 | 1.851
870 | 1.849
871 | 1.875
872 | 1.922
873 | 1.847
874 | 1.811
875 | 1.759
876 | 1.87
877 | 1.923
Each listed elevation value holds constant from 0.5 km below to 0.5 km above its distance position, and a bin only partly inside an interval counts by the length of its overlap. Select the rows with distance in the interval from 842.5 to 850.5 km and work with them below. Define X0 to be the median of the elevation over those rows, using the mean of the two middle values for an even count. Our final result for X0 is 0.93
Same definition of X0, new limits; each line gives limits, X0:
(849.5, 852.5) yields 1.28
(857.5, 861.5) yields 1.76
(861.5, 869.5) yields 1.88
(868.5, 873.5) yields 1.85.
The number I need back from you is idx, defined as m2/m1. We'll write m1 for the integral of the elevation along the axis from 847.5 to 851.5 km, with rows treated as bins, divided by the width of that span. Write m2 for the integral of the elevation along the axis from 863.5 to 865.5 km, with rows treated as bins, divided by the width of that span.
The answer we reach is 1.6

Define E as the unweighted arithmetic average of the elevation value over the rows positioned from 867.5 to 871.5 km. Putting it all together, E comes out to 1.86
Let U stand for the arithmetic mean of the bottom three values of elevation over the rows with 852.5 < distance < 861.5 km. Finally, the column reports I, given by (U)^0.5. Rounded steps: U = 1.6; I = 1.26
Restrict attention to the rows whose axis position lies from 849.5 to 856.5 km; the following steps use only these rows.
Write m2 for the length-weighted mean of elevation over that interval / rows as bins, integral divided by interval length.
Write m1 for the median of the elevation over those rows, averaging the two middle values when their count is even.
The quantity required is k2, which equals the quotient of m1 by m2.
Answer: 1.03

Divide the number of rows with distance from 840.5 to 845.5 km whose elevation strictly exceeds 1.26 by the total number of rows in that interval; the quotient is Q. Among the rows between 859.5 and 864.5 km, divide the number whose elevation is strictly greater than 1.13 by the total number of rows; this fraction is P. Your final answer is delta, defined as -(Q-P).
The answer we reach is 1.0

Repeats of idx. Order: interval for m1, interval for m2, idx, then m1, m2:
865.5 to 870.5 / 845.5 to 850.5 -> 0.6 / 1.87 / 1.06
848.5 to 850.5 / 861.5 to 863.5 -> 1.5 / 1.21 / 1.86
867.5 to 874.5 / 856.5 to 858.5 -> 0.9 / 1.86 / 1.75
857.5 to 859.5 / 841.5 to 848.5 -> 0.5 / 1.75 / 0.90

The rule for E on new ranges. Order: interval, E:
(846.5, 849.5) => 1.05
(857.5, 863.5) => 1.80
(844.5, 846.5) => 0.88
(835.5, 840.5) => 0.80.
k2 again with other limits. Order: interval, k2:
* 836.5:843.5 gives 1.00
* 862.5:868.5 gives 1.01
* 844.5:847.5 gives 1.01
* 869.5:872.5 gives 1.00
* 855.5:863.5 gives 0.99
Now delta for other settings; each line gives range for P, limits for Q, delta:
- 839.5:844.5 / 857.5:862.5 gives -1.0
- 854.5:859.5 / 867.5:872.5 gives 0.0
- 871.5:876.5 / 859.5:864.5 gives 0.0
